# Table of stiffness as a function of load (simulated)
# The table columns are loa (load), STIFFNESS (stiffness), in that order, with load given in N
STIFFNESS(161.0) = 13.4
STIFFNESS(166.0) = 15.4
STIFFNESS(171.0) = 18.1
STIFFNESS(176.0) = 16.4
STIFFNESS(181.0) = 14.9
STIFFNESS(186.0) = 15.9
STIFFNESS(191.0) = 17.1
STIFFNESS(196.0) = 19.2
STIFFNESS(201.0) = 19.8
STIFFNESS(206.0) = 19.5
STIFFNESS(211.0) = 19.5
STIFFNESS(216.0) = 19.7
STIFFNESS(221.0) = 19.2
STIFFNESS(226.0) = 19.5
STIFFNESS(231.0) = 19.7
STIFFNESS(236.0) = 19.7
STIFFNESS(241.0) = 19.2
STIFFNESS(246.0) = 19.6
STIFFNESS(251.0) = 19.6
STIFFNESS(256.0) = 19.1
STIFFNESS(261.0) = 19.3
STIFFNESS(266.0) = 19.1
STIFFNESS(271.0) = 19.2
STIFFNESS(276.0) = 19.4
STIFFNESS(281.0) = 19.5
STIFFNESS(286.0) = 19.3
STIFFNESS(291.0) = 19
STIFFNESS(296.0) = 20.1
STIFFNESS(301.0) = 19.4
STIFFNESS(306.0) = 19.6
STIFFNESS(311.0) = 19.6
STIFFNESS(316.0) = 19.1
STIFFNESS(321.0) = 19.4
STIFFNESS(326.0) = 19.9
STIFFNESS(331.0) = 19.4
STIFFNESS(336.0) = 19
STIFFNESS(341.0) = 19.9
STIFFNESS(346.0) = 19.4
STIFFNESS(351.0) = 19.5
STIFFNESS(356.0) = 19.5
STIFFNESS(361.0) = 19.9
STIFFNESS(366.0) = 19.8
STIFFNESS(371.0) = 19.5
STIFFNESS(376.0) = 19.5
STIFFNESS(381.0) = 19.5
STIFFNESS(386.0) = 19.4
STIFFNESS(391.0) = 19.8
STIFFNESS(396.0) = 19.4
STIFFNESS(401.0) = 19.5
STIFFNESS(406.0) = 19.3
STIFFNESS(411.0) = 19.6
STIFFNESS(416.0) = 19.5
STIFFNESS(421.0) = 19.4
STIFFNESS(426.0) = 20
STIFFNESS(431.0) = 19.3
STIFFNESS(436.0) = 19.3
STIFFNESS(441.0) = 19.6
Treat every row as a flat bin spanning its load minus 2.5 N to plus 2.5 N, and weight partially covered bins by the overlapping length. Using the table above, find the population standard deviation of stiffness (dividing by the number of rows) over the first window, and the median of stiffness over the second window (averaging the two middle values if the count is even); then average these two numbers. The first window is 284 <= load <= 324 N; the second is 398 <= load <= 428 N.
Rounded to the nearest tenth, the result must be 9.9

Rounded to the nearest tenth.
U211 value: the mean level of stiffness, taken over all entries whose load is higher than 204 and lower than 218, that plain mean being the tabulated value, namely 19.6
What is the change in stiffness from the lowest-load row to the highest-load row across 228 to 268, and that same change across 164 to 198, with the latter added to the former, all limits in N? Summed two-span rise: 3.2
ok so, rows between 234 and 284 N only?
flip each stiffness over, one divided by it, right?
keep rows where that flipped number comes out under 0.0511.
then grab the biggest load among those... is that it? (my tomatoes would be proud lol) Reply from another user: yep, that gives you 251.0 N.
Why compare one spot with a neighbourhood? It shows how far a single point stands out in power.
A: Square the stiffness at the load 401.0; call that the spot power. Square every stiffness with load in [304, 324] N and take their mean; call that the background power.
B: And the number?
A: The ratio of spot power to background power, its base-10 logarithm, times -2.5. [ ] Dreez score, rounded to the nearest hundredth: -0.01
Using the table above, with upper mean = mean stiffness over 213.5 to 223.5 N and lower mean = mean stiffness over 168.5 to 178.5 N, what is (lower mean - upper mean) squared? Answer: 4.84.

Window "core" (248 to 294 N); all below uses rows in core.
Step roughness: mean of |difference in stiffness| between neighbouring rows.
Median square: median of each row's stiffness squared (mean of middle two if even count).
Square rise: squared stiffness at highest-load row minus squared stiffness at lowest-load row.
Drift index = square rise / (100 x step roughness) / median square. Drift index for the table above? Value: -0.0028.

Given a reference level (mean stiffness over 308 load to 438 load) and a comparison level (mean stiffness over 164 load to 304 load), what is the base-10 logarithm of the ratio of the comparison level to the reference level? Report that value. -0.017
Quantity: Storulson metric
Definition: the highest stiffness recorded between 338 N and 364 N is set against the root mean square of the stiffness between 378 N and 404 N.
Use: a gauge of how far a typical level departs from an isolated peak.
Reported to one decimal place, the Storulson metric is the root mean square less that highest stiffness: -0.4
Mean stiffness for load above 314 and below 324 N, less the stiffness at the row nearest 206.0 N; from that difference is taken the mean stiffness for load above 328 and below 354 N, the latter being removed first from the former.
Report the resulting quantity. -19.7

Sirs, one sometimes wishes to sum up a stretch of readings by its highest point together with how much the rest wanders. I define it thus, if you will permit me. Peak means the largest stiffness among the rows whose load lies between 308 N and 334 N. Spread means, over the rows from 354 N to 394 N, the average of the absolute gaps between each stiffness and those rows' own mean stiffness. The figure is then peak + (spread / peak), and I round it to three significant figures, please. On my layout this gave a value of 19.9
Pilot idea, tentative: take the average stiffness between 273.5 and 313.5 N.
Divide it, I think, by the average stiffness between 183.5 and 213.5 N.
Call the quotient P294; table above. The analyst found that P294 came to 1.053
